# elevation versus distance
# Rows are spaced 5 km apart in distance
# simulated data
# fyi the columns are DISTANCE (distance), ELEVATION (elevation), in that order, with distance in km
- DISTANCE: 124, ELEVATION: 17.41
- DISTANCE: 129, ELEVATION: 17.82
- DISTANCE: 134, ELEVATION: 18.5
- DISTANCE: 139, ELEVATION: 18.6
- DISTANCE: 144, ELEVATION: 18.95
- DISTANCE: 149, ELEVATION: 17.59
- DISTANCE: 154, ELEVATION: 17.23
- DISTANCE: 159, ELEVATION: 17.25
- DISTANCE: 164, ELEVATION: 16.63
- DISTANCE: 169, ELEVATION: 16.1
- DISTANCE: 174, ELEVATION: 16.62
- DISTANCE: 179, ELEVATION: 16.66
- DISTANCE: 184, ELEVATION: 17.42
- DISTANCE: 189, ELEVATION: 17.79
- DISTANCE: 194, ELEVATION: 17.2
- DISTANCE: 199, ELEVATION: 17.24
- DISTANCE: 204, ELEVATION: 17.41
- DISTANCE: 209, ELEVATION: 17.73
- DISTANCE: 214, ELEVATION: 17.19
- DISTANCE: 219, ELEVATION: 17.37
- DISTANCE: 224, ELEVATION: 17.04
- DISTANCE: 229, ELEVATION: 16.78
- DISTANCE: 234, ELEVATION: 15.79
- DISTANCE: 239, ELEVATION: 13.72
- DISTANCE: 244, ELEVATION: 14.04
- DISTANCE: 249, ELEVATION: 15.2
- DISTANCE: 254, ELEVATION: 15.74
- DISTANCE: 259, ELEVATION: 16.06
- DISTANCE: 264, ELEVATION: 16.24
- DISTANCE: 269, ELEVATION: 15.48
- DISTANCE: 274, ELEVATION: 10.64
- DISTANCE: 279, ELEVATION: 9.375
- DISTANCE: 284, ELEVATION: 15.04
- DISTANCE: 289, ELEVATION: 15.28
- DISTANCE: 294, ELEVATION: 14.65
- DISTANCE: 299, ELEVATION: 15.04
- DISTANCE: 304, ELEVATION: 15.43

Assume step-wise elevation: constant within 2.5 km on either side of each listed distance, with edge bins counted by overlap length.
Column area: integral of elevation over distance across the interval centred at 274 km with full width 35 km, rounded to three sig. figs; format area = 491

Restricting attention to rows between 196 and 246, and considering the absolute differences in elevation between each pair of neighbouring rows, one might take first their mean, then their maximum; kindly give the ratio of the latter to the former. 3.6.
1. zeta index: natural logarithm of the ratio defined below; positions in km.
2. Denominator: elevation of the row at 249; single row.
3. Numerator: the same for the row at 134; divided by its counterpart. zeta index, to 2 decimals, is 0.20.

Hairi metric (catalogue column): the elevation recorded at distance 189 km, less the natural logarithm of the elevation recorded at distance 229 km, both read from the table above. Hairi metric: 15.0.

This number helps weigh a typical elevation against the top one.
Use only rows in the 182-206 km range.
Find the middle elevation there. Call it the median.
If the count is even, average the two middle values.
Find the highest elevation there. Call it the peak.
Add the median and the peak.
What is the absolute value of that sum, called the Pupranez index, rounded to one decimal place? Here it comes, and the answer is 35.2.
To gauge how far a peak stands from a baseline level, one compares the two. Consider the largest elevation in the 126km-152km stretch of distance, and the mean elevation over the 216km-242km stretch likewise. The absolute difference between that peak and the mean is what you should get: 2.8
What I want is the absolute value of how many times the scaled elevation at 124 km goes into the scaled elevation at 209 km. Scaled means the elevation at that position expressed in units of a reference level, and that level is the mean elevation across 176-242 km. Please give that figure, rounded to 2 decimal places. 1.02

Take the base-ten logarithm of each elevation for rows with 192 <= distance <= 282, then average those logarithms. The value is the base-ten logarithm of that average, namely 0.074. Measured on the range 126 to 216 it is 0.094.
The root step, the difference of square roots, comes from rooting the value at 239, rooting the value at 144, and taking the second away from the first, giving -0.65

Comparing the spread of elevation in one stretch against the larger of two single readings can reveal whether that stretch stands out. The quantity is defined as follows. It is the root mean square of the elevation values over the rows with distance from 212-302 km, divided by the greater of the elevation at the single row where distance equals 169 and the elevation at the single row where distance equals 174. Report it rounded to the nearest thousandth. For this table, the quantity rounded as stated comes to 0.913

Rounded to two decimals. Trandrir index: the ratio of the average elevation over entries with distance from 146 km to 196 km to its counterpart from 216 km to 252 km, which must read 1.09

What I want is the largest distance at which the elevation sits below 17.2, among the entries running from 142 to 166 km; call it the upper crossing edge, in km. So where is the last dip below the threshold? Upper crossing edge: 164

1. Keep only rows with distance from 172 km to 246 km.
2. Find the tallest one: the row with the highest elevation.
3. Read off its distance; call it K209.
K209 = 189 km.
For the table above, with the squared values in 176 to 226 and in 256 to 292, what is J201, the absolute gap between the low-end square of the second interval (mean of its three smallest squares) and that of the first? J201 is 145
